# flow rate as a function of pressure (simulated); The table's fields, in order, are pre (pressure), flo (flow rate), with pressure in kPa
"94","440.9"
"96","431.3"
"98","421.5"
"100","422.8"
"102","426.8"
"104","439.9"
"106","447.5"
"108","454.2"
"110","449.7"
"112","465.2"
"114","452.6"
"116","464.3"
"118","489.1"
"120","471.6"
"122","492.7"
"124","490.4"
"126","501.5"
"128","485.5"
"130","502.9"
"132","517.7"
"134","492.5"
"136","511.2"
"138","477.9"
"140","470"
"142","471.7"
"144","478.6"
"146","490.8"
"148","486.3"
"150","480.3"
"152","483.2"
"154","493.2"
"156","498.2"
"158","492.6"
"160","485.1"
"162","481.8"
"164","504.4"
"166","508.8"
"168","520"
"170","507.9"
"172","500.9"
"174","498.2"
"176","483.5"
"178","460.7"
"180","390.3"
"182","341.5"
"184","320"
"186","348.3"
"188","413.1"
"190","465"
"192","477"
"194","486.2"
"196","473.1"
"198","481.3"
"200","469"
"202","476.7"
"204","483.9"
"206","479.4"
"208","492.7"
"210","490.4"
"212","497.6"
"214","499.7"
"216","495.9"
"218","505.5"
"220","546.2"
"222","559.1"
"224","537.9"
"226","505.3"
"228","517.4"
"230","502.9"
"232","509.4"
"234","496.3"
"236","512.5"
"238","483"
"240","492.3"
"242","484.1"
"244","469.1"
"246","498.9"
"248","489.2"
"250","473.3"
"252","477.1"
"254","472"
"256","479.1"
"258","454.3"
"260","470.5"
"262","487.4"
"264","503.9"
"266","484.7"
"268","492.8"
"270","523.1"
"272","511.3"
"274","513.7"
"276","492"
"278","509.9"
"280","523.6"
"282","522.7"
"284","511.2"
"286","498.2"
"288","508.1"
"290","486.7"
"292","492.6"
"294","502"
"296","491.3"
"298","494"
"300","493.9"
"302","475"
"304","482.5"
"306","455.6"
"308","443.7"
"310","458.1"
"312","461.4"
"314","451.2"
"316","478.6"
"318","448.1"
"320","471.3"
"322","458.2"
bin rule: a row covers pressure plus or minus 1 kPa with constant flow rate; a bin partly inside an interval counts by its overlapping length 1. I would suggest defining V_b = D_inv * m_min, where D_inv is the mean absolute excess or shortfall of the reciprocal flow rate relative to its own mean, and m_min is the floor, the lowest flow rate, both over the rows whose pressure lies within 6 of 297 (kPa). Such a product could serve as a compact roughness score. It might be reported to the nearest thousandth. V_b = 0.011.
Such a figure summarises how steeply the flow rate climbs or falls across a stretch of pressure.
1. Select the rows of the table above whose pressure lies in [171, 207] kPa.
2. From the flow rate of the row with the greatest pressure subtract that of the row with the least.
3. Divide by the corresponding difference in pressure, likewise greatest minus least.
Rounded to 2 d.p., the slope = -0.63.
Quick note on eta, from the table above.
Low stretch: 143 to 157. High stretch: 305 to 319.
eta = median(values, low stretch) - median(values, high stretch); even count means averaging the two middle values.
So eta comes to 31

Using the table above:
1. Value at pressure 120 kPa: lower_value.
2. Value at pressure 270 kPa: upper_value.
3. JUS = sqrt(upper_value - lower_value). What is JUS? 7.2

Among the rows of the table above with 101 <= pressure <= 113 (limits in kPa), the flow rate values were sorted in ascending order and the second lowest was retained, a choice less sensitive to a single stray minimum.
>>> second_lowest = 439.9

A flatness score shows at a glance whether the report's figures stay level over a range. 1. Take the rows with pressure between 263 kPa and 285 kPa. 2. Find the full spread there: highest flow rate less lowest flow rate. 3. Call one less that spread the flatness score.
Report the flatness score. -38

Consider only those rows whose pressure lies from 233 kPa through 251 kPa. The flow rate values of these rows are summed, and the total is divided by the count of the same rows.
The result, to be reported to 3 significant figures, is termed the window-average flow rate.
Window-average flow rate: 489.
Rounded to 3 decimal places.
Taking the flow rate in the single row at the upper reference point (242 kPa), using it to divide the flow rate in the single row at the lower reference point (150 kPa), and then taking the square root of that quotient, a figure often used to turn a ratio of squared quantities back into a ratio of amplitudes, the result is 0.996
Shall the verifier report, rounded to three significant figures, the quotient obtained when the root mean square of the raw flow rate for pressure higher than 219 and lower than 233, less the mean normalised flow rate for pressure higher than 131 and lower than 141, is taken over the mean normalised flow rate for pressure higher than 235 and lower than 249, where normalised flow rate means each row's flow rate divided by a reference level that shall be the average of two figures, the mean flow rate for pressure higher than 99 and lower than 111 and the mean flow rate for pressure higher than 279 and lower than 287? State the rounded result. 511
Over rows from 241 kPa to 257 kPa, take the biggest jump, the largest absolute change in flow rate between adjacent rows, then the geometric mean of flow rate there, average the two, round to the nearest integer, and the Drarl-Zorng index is 255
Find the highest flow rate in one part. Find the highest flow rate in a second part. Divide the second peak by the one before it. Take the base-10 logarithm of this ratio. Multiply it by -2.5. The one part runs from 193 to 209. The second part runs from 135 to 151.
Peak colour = -0.04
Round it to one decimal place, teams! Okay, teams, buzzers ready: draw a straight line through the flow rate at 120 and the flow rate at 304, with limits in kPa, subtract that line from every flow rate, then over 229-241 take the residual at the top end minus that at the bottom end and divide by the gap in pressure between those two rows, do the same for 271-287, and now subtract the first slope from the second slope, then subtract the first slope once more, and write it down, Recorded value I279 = 1.2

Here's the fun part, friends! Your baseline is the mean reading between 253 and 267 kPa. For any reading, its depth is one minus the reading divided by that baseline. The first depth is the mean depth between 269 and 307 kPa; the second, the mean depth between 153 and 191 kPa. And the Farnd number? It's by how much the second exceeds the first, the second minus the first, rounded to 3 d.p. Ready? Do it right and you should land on 0.085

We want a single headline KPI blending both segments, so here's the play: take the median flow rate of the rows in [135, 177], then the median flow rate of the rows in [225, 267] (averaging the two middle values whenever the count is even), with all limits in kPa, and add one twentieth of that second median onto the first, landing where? 515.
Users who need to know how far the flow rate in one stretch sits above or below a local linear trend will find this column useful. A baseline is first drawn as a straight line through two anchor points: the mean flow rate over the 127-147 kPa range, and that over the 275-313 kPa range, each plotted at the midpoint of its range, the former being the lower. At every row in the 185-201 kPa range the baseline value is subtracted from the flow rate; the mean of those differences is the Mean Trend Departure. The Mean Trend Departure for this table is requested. -38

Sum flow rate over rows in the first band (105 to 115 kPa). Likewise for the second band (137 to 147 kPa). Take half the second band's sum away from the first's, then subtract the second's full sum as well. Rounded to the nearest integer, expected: -1314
